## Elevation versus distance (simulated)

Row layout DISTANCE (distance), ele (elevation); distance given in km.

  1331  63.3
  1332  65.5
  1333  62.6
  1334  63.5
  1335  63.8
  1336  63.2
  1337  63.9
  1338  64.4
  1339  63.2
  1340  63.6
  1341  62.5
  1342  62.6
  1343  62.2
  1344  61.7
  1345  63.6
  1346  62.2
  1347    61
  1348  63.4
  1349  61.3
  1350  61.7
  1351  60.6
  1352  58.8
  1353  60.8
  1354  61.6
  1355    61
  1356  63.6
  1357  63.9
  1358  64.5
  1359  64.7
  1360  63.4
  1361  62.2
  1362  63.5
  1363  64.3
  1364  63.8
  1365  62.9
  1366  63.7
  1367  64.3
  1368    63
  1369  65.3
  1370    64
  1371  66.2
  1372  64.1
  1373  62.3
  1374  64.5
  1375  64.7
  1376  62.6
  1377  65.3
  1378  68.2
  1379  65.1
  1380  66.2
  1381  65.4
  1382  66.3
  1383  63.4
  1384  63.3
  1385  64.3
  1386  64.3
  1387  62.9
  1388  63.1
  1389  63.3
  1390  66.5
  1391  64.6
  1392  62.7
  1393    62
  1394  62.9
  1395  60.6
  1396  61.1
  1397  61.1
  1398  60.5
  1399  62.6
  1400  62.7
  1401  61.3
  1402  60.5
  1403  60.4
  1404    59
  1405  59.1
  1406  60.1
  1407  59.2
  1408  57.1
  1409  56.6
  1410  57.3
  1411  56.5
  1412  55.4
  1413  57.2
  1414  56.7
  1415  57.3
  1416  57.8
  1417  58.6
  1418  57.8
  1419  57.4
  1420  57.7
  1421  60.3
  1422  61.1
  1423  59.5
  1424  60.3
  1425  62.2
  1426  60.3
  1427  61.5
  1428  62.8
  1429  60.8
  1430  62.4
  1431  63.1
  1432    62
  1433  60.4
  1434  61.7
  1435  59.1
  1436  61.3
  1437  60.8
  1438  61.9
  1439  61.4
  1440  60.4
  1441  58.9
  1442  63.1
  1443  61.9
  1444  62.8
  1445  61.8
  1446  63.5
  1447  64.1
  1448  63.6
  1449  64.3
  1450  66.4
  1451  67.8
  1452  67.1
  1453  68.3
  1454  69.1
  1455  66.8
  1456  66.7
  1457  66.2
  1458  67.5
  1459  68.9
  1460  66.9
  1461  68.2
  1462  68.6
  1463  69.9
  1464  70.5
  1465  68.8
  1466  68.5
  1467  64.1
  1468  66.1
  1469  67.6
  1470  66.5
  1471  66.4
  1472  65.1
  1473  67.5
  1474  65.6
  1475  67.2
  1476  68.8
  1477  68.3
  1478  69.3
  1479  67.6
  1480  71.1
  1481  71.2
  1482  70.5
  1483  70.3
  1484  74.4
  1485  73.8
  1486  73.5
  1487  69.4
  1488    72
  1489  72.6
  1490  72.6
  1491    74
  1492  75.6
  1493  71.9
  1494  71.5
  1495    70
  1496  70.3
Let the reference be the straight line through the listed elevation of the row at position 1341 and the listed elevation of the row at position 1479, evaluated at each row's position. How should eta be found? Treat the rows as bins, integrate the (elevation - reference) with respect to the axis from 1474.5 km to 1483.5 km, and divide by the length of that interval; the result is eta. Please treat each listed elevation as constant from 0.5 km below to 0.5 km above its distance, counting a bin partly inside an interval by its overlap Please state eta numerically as 1.8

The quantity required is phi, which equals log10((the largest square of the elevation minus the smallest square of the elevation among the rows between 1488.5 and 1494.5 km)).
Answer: 2.78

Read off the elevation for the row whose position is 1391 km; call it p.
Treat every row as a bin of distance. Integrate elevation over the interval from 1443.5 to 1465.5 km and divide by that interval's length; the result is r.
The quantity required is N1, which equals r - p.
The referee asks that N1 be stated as 2.1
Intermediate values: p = 64.6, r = 66.7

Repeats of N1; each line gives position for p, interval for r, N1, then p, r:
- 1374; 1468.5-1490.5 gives 5.1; 64.5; 69.6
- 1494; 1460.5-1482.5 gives -3.4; 71.5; 68.1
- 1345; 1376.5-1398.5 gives 0.2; 63.6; 63.8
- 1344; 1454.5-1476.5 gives 5.7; 61.7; 67.4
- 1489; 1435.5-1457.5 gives -8.6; 72.6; 64.0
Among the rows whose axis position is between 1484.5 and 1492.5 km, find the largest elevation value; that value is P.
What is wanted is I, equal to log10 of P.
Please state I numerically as 1.879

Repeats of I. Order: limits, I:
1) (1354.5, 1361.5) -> 1.811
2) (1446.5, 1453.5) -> 1.834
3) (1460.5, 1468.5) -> 1.848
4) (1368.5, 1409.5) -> 1.834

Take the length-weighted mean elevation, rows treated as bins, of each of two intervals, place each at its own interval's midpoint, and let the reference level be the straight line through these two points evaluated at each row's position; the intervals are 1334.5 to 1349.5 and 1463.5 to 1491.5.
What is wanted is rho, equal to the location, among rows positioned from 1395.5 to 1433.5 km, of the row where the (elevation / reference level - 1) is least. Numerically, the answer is 1412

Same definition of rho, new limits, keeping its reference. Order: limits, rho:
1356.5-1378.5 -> 1373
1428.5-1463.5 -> 1441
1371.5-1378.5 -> 1373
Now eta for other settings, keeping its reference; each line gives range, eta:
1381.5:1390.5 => 0.0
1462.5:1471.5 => 0.4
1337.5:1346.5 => 0.4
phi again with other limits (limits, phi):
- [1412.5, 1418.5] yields 2.34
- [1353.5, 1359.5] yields 2.67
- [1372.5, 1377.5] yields 2.58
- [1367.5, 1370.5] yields 2.47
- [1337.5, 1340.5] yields 2.19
